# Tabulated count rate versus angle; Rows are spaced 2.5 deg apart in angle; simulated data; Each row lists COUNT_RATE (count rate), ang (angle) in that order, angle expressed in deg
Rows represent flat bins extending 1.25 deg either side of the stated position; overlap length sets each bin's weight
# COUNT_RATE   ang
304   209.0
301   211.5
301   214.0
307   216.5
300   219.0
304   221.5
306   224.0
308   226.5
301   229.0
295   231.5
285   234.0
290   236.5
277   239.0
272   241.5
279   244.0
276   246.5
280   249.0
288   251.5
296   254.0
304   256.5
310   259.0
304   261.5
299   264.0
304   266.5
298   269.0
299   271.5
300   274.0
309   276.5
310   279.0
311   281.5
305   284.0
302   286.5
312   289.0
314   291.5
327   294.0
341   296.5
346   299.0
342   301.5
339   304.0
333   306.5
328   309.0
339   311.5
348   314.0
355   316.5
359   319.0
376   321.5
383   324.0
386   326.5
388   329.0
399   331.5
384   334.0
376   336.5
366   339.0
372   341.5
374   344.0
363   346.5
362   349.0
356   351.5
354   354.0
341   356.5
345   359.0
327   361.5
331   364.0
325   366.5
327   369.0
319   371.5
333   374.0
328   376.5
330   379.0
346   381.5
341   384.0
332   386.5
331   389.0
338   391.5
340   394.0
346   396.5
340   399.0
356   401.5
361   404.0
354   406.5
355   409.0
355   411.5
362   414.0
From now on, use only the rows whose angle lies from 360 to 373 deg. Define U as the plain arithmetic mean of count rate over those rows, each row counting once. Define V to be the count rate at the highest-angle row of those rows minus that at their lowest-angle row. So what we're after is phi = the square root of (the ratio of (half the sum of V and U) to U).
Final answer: 0.698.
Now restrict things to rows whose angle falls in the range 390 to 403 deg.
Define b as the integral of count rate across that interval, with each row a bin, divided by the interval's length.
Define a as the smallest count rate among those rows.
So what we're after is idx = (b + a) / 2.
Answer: 341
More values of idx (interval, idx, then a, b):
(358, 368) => 328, 325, 332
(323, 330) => 384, 383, 386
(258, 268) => 301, 299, 304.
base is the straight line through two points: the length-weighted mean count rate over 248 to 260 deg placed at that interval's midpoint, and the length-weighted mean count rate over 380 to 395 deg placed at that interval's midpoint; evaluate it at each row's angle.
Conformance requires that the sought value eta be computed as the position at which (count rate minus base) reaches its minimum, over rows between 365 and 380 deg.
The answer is 371.5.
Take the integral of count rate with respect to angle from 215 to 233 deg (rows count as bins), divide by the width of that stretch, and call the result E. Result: 303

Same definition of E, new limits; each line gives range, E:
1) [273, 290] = 307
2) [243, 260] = 290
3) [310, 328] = 364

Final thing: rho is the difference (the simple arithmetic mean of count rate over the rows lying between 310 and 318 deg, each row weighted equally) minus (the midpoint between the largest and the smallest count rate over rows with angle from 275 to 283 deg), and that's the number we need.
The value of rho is 37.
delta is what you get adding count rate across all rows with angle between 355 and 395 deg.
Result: 5334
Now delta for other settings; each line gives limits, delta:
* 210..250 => 4682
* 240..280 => 4728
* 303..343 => 5831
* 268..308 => 5088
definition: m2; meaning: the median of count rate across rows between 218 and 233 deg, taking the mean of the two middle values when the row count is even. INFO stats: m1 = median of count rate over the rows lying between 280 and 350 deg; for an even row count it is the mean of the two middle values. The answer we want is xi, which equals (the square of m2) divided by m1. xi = 260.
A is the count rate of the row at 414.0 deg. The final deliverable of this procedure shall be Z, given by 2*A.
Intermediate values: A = 362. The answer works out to 724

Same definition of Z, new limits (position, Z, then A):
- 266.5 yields 608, 304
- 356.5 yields 682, 341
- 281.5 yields 622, 311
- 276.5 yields 618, 309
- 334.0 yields 768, 384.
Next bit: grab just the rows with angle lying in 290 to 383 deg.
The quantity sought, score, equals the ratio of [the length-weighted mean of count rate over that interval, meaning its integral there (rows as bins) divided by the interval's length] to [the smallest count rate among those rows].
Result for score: 1.12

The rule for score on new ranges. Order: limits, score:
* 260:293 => 1.02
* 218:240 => 1.07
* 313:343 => 1.08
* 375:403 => 1.03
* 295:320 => 1.04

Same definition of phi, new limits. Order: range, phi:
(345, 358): 0.685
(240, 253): 0.727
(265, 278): 0.713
